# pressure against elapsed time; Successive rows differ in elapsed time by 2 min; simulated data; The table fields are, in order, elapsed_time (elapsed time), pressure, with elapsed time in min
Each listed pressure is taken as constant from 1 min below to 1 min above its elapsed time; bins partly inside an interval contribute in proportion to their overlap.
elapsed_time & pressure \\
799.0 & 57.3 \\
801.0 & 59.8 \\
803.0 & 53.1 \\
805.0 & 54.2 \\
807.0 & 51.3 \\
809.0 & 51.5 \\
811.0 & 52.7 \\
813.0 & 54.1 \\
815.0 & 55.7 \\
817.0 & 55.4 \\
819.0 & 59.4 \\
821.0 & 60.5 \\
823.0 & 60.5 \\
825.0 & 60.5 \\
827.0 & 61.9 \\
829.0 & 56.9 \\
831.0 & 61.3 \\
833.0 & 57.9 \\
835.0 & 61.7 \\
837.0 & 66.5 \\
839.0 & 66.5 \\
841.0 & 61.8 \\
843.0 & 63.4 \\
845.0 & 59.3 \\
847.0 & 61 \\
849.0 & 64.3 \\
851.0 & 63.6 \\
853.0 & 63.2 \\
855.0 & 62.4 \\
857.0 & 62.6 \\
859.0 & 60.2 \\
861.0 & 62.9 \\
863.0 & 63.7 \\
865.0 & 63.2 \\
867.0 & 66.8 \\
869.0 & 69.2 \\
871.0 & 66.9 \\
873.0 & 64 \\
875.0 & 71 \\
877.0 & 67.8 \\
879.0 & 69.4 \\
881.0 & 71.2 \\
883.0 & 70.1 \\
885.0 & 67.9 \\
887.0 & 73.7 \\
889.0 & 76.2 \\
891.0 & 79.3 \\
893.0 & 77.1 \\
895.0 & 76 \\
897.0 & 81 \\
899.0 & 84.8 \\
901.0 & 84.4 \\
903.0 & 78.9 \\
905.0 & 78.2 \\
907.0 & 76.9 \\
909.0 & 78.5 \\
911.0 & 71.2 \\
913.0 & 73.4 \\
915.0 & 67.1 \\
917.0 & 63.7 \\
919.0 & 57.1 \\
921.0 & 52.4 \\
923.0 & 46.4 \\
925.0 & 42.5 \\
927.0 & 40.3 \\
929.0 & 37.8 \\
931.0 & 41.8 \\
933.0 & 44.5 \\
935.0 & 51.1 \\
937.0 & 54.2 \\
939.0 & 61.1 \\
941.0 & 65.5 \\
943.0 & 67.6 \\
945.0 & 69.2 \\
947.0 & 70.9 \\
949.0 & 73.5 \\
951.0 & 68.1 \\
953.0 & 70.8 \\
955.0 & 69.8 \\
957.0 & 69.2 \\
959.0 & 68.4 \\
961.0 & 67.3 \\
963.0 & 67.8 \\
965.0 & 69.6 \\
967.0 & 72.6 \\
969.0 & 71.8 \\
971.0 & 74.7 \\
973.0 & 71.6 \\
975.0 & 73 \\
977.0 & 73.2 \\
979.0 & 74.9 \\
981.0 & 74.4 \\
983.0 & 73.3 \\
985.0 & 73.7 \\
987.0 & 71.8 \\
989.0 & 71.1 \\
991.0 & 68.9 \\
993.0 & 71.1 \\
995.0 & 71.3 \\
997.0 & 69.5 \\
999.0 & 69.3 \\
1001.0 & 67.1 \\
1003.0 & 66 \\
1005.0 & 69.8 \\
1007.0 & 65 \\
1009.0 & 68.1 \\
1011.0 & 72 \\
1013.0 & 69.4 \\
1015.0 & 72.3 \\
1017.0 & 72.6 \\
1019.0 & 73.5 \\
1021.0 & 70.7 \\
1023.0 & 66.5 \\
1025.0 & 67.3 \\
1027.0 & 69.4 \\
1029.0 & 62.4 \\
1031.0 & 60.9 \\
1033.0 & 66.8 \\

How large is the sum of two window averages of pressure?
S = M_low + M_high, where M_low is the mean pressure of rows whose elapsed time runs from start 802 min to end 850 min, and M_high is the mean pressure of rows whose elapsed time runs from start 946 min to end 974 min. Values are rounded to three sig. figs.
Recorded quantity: 129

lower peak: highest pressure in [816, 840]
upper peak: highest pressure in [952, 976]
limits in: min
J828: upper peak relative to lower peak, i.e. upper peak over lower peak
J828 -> 1.12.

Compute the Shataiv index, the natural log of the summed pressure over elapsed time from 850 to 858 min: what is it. 5.53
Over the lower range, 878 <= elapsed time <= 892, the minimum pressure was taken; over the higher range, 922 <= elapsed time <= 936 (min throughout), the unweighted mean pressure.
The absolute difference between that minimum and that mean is 24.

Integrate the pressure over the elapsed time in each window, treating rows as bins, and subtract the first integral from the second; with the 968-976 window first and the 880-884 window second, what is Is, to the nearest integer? -300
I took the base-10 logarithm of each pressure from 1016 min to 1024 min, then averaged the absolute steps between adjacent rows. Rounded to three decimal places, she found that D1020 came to 0.016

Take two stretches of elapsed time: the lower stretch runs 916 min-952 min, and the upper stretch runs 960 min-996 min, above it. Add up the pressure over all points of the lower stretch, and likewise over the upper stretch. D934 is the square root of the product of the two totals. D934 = 1141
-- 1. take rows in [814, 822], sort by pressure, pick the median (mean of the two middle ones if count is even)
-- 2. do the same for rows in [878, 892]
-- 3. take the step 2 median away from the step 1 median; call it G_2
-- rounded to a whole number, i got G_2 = -14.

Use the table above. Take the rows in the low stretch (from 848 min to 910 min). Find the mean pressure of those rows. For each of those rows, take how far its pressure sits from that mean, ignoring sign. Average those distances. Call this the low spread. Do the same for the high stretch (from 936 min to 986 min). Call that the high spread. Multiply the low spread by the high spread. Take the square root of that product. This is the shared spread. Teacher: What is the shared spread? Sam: 4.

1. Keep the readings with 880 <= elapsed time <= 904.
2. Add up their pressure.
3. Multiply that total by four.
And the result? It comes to 3682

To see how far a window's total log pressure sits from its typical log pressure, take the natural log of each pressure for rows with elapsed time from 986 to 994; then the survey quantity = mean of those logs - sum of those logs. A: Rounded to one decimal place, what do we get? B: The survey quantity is -12.8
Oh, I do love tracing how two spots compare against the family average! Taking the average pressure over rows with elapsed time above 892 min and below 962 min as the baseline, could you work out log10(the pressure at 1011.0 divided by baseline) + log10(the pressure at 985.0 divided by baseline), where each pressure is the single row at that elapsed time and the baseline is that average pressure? 0.097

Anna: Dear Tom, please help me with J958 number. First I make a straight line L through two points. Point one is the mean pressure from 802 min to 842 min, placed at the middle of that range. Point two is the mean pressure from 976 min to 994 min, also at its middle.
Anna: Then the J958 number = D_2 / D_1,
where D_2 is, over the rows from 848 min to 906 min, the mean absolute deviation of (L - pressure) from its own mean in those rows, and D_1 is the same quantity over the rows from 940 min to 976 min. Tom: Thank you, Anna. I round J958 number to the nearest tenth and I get 2.9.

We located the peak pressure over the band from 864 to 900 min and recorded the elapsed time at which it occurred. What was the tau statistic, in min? 899.0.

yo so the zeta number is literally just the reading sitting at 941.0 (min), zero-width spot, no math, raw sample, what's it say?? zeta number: 65.5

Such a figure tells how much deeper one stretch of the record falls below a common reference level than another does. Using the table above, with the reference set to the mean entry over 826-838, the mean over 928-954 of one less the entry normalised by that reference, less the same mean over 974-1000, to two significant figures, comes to 0.20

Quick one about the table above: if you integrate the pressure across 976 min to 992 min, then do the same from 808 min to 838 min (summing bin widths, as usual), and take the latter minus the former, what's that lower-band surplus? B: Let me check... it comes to 590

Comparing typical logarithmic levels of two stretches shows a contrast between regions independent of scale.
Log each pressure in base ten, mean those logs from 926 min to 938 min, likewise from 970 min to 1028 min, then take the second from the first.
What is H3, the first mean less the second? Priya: -0.20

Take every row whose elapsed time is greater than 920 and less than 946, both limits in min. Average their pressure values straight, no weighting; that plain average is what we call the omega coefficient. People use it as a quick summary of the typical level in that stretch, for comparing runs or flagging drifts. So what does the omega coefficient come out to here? 52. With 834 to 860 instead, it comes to 63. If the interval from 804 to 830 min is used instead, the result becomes 57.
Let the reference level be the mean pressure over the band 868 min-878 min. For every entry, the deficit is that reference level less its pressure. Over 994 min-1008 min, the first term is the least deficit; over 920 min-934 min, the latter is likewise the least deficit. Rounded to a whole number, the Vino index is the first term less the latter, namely -19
